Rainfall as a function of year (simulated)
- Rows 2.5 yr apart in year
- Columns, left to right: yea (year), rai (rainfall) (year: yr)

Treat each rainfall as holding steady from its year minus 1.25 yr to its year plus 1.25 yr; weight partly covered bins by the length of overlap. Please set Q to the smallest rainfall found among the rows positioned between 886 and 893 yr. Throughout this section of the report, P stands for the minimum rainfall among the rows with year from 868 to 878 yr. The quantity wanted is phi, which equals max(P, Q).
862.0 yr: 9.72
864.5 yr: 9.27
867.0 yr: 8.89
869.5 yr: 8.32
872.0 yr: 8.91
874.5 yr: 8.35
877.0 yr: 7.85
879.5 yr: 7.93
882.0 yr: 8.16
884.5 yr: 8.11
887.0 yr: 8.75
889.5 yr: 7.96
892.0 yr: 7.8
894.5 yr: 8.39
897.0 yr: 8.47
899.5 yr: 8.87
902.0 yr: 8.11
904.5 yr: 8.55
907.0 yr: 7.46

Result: 7.85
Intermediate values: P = 7.85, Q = 7.8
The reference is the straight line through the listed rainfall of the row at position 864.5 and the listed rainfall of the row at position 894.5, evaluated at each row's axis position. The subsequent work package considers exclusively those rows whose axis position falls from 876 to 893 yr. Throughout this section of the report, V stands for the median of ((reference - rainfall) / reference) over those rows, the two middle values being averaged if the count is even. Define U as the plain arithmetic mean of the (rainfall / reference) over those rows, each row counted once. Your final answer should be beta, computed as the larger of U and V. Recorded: 0.93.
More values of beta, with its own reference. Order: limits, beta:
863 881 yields 0.94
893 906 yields 1.03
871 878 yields 0.93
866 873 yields 0.95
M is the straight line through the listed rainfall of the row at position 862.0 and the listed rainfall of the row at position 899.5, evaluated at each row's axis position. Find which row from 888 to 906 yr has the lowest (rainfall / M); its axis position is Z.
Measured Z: 892.0 yr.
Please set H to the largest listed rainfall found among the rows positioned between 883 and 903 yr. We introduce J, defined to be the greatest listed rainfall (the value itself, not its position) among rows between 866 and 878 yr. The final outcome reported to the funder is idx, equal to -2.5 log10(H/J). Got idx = 0.005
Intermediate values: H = 8.87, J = 8.91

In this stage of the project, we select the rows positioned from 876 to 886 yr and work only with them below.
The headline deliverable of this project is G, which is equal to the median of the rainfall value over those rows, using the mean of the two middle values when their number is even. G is 8.02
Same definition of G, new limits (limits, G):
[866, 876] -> 8.62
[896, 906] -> 8.51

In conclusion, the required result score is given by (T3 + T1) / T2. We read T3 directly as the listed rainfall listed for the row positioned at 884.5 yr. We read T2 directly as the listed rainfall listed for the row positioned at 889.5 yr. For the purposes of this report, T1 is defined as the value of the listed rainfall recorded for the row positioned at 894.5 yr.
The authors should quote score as 2.07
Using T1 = 8.39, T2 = 7.96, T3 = 8.11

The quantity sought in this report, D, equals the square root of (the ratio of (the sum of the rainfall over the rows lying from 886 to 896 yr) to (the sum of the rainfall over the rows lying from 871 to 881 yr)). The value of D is 1.00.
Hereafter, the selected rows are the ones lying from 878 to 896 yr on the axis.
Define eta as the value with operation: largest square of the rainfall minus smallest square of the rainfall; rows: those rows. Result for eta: 15.7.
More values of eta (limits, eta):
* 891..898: 10.9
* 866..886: 17.8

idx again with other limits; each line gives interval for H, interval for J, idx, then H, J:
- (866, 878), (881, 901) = -0.005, 8.91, 8.87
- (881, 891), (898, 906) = 0.015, 8.75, 8.87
